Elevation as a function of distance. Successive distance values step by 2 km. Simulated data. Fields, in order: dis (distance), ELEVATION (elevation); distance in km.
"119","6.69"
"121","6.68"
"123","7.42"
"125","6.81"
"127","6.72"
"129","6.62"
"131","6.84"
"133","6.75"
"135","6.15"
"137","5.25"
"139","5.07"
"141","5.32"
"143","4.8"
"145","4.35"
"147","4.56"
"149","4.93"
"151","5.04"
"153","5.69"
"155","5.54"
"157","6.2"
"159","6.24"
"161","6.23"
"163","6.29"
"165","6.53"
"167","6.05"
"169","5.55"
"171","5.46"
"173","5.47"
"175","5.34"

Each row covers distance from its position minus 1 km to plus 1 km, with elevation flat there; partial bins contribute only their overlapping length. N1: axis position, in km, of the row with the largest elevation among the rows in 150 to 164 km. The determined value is 163 km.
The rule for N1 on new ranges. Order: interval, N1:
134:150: 135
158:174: 165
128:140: 131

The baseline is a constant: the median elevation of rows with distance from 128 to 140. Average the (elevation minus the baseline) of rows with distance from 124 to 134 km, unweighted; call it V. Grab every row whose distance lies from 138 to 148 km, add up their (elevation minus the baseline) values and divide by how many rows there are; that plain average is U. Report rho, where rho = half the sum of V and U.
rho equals -0.6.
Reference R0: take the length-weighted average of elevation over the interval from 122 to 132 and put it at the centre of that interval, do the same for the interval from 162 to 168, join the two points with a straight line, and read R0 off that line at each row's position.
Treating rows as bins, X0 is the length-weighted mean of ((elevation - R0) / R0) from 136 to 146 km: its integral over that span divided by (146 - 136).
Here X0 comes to -0.26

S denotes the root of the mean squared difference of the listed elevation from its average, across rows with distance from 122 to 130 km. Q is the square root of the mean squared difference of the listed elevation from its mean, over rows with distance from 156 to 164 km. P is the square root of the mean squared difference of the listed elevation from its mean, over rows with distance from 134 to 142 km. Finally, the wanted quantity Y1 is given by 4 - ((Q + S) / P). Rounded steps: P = 0.42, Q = 0.03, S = 0.31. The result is 3.2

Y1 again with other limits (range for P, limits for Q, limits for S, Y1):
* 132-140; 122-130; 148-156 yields 3.1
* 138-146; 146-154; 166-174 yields 2.2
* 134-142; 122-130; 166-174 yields 2.7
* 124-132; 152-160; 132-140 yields -7.5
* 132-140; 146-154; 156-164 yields 3.4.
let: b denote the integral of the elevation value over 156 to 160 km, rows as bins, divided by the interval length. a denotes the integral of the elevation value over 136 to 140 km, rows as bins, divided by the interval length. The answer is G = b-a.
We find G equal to 1.1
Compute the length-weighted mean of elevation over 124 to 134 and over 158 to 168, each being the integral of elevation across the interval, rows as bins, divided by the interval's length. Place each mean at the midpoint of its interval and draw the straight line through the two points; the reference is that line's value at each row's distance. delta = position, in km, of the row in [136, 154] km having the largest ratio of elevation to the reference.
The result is 153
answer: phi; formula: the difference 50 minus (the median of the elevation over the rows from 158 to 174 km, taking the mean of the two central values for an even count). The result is 43.9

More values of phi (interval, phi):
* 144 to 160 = 44.7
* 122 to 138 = 43.3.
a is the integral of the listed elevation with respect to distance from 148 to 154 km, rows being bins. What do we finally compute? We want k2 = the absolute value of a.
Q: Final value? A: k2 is 31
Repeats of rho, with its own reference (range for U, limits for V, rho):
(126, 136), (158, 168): 0.1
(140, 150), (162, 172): -1.0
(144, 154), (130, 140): -0.9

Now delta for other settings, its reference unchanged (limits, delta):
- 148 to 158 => 157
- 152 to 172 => 165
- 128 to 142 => 131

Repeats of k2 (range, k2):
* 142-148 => 27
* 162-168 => 38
